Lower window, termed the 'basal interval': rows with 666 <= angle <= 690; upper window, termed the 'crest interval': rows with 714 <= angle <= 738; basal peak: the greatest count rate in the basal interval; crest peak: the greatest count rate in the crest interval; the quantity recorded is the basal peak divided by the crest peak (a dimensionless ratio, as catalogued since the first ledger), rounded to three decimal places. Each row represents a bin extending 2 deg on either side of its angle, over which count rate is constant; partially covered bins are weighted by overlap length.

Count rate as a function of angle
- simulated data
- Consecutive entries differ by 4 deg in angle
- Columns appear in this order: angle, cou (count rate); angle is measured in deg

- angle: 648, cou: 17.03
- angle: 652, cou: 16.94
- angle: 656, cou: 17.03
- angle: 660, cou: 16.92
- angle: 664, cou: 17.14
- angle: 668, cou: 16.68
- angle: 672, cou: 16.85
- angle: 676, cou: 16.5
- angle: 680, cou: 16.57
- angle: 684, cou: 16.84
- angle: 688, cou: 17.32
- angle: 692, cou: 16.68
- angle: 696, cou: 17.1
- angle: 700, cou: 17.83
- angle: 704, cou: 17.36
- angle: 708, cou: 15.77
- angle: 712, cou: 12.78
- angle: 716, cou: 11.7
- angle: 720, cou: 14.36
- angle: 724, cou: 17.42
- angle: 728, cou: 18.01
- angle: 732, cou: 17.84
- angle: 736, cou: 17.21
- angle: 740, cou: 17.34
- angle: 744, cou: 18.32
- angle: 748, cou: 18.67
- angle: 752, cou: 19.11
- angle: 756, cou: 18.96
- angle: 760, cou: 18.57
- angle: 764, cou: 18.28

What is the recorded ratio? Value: 0.962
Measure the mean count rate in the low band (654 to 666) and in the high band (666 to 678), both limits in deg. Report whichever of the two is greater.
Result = 17.0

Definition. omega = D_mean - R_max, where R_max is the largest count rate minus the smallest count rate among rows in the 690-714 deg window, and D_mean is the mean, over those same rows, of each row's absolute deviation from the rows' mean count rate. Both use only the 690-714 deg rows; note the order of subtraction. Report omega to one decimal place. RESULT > -3.7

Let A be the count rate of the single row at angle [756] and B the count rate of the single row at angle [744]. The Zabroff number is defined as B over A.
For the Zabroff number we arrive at 0.966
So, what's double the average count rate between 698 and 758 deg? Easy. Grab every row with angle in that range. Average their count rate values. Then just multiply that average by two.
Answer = 33.7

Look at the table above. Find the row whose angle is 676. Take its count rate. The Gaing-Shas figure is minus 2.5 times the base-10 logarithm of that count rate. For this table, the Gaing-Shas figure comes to -3.04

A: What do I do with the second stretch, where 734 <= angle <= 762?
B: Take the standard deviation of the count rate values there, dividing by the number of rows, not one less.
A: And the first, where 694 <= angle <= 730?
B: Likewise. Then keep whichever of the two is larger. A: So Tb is 2.20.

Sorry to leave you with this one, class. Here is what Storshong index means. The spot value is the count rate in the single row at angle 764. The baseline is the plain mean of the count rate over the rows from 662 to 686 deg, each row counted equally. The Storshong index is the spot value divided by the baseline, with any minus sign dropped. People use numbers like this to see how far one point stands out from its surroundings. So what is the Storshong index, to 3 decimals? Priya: 1.090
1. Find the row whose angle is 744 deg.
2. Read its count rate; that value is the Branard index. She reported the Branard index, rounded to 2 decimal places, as 18.32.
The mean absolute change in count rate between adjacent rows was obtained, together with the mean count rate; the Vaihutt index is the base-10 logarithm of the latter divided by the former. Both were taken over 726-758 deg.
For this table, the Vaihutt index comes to 1.65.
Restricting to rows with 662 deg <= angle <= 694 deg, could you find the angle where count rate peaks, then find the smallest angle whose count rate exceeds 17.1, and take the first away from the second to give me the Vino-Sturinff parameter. -24 deg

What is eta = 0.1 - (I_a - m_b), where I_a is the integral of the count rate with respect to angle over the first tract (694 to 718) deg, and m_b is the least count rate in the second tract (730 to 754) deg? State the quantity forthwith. -353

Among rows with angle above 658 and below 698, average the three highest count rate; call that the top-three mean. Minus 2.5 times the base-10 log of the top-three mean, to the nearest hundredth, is -3.09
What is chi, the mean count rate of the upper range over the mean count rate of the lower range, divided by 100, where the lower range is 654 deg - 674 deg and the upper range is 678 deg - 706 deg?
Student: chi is 0.0101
